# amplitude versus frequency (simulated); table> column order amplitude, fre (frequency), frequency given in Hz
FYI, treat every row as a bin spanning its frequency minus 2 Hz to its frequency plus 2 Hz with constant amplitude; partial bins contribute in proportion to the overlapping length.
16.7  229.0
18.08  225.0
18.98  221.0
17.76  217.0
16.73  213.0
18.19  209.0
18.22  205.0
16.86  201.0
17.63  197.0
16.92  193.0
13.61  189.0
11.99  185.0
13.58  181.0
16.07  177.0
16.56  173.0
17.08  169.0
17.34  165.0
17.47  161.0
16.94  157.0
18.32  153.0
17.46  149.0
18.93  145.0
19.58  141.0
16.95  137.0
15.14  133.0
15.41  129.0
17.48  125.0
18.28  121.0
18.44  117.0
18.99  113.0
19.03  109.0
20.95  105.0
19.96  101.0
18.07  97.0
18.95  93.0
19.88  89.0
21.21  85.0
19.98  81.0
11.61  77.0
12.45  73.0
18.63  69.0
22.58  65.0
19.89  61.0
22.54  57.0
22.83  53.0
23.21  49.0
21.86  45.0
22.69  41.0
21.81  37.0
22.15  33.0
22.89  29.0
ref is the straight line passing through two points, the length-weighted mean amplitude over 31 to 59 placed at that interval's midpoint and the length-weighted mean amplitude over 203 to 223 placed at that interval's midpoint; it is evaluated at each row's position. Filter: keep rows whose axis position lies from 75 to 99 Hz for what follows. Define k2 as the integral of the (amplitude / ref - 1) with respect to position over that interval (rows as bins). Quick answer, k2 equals -3.4 Hz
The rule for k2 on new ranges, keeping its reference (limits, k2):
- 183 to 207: -3.3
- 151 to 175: -2.5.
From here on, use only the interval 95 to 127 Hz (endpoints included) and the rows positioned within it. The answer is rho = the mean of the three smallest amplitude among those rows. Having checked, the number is 17.9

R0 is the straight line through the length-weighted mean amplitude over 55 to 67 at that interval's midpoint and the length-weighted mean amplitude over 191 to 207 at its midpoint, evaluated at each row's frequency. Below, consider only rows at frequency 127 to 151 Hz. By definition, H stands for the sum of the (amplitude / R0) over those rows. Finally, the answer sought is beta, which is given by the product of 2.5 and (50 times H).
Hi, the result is 672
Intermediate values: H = 5.4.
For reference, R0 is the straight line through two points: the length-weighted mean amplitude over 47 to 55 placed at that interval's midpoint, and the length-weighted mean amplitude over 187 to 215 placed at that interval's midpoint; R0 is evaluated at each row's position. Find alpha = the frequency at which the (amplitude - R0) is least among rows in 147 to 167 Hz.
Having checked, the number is 157.0 Hz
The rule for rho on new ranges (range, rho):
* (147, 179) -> 16.5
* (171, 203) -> 13.1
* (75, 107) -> 16.2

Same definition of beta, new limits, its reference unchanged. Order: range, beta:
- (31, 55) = 757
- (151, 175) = 700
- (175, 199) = 632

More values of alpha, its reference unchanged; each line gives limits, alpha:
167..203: 185.0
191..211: 193.0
